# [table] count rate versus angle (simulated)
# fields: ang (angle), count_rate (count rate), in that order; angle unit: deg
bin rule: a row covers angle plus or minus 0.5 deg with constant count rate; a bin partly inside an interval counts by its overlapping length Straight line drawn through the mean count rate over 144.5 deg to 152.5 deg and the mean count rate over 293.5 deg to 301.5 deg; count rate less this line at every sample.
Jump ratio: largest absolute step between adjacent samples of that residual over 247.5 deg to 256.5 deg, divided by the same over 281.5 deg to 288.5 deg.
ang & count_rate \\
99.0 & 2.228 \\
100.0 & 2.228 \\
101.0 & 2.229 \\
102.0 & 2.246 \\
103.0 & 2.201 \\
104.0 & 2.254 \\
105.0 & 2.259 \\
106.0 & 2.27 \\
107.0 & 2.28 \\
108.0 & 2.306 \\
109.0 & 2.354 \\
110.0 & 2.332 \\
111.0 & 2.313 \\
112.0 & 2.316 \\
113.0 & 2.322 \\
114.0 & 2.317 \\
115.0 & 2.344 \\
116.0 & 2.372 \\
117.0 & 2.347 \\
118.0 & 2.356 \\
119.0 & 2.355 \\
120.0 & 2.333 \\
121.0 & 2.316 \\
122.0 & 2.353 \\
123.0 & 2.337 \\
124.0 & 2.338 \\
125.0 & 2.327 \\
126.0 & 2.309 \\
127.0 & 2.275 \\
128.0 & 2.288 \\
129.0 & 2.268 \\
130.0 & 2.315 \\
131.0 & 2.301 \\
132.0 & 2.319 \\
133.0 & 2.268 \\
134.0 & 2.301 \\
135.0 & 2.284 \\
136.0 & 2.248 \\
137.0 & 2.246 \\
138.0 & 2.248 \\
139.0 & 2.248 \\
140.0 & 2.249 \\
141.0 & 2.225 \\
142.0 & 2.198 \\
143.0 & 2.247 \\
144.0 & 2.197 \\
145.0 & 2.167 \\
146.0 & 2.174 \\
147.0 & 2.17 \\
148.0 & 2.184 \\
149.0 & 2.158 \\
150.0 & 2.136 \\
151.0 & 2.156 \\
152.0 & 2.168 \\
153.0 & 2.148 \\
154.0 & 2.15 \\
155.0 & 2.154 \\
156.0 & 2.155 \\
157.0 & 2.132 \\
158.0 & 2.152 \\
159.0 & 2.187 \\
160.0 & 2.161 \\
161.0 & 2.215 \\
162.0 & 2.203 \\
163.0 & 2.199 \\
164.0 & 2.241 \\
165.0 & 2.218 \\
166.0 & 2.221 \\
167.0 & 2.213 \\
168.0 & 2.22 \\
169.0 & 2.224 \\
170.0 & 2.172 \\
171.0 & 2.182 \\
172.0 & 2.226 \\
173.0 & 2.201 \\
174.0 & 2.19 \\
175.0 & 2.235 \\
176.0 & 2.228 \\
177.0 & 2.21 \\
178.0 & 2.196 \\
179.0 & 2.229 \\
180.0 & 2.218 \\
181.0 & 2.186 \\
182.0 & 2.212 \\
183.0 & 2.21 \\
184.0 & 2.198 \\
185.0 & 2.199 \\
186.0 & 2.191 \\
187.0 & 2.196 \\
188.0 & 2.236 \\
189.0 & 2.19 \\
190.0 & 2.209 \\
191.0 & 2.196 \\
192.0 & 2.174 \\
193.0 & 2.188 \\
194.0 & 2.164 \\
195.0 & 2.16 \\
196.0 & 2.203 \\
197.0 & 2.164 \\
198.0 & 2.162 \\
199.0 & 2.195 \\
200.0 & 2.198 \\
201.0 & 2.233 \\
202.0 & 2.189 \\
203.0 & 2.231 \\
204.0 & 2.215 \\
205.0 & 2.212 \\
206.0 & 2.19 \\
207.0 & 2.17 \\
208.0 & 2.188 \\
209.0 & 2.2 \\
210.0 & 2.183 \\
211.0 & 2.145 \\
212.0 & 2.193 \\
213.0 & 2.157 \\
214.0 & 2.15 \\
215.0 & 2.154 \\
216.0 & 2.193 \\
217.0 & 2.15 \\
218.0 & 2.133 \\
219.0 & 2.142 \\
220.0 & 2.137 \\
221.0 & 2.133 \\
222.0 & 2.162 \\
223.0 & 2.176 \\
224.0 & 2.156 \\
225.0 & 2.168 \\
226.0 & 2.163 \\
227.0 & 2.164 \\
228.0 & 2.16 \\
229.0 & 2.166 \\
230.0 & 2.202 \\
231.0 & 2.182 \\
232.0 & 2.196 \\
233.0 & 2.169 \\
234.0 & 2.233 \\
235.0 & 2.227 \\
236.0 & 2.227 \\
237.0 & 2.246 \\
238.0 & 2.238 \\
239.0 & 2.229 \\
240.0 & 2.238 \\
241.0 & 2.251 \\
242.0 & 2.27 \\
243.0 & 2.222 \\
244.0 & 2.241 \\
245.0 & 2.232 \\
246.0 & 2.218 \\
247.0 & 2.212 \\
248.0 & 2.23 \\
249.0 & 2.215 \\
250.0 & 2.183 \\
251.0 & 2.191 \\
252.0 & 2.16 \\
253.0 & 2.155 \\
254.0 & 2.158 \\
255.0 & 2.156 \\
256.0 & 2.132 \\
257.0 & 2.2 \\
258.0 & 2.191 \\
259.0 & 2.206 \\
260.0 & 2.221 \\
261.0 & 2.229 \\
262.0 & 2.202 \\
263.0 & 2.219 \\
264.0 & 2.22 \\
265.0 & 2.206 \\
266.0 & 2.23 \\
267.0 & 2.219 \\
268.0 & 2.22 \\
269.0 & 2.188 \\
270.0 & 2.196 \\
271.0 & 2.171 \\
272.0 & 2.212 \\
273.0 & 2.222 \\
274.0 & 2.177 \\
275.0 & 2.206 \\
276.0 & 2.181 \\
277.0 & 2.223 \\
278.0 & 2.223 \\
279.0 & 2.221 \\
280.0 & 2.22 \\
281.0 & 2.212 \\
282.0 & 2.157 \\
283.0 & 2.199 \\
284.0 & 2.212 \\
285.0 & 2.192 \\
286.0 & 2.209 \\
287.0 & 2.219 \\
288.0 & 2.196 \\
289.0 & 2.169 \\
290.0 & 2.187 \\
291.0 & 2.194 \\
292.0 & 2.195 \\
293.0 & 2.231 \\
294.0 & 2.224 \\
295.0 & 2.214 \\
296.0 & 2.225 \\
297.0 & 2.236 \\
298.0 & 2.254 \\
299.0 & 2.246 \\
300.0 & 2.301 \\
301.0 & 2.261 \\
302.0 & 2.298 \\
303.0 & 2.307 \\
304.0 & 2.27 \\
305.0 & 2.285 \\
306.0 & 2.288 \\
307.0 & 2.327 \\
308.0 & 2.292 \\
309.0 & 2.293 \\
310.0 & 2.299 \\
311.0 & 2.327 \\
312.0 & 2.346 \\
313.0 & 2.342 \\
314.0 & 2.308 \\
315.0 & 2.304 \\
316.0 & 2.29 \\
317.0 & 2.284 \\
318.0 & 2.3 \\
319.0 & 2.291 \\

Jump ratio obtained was 0.79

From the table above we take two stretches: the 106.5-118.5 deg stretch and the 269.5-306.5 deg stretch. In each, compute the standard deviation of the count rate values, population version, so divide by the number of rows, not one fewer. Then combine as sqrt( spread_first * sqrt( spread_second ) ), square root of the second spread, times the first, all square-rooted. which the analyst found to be 0.069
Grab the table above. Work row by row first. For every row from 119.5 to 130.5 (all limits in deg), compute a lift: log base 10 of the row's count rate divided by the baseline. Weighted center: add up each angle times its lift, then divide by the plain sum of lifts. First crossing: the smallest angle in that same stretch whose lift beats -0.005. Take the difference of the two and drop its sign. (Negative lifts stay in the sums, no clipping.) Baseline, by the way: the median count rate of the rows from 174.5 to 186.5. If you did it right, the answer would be 4.5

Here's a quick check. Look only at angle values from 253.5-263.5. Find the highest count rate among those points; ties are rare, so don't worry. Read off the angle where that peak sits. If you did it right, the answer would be 261.0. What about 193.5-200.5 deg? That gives 196.0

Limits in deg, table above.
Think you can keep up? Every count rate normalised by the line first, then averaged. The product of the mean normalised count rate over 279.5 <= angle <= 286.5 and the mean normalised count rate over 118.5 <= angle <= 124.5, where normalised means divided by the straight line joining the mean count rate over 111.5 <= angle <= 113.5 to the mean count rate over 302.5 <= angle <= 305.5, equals 0.97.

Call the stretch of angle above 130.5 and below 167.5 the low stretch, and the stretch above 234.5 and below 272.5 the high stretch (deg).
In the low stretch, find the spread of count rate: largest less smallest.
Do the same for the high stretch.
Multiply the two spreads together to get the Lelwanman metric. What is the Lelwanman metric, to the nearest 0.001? 0.026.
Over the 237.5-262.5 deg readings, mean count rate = 2.21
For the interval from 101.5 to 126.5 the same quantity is 2.31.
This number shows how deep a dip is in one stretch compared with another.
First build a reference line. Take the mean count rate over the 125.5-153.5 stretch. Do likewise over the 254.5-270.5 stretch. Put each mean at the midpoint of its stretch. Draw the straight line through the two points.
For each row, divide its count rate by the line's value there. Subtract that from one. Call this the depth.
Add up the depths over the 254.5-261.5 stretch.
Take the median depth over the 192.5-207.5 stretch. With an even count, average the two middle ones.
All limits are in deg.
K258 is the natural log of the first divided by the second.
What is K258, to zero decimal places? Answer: 1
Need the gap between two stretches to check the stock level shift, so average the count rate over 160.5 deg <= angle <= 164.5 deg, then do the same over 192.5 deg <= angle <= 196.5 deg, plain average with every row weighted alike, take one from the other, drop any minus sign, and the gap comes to 0.036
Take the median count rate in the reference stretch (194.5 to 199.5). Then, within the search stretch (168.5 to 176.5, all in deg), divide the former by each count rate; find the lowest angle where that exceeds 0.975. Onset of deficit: 170.0 deg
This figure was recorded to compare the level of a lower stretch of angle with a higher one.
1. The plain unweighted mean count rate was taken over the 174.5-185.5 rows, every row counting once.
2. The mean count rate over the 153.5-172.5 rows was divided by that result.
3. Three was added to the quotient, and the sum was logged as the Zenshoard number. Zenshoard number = 3.99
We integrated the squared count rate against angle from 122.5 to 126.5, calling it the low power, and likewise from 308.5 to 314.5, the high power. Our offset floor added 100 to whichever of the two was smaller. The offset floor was 122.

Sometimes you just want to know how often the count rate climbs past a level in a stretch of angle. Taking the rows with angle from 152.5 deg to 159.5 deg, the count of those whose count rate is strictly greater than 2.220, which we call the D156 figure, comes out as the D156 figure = 0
